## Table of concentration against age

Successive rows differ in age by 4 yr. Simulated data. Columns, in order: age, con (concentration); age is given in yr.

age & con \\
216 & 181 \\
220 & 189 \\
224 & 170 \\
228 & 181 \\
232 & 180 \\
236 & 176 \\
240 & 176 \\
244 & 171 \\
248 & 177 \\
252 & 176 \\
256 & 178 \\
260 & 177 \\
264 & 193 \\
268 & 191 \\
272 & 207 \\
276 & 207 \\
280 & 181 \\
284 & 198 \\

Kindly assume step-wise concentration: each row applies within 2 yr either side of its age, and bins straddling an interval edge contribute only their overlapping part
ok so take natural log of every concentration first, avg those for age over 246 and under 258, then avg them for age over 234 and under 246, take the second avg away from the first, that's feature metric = 0.015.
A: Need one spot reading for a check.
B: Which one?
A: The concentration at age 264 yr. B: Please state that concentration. 193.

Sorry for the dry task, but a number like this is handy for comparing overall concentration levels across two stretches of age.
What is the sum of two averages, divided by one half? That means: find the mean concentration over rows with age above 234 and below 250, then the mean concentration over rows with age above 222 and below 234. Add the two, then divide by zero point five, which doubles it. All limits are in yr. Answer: 704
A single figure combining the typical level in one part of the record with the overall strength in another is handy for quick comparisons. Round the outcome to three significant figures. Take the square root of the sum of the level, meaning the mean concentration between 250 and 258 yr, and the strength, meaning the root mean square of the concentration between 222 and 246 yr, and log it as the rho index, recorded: 18.8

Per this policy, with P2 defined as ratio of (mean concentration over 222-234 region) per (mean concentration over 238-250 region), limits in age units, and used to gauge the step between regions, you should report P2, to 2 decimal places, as 1.01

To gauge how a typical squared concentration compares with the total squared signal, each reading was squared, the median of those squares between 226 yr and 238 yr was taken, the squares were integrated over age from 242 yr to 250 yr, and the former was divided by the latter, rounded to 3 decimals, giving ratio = 0.134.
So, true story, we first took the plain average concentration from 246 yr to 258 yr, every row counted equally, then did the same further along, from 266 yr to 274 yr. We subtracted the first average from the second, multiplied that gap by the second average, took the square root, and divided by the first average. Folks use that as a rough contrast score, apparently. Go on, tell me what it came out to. 0.374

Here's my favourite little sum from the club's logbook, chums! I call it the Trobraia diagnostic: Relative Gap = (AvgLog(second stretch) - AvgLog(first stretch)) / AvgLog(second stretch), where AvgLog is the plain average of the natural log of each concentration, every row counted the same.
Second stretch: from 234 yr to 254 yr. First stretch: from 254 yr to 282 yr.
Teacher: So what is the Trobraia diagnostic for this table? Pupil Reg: -0.016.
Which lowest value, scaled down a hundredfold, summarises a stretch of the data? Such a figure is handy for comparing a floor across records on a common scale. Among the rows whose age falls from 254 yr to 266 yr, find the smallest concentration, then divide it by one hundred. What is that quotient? 1.77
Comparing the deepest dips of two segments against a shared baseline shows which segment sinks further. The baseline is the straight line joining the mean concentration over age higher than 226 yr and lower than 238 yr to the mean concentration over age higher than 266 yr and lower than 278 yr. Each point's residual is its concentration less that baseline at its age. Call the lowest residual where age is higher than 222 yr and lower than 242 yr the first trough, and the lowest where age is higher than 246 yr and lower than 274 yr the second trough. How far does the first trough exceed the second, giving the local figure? 10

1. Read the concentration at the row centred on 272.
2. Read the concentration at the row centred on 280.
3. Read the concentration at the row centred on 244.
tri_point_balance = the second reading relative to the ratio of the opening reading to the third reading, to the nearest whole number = 150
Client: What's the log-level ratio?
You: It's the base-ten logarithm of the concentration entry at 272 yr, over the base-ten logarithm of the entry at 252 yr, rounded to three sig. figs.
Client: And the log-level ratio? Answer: 1.03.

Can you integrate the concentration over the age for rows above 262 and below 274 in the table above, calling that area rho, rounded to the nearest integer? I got 2364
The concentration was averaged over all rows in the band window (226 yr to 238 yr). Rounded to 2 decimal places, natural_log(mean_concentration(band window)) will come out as 5.19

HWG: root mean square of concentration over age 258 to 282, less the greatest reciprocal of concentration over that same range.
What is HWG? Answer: 193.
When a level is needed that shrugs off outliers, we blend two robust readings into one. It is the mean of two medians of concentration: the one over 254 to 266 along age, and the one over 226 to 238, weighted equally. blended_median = 179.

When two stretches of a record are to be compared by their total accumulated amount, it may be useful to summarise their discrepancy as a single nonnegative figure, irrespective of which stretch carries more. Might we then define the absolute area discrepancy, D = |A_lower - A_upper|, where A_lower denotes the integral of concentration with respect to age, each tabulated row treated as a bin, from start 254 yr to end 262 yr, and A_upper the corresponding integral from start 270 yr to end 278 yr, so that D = 236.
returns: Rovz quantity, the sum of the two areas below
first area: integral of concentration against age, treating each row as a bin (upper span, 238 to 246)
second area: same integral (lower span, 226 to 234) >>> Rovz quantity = 2832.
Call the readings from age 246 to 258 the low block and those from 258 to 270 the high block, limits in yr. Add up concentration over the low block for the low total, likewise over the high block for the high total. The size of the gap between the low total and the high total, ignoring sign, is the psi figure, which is 30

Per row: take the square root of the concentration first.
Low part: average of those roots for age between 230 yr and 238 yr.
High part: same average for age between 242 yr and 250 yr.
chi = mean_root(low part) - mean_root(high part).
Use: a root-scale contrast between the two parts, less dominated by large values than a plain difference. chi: 0.15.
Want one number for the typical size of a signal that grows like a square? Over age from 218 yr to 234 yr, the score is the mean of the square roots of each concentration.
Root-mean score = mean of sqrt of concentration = 13.4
